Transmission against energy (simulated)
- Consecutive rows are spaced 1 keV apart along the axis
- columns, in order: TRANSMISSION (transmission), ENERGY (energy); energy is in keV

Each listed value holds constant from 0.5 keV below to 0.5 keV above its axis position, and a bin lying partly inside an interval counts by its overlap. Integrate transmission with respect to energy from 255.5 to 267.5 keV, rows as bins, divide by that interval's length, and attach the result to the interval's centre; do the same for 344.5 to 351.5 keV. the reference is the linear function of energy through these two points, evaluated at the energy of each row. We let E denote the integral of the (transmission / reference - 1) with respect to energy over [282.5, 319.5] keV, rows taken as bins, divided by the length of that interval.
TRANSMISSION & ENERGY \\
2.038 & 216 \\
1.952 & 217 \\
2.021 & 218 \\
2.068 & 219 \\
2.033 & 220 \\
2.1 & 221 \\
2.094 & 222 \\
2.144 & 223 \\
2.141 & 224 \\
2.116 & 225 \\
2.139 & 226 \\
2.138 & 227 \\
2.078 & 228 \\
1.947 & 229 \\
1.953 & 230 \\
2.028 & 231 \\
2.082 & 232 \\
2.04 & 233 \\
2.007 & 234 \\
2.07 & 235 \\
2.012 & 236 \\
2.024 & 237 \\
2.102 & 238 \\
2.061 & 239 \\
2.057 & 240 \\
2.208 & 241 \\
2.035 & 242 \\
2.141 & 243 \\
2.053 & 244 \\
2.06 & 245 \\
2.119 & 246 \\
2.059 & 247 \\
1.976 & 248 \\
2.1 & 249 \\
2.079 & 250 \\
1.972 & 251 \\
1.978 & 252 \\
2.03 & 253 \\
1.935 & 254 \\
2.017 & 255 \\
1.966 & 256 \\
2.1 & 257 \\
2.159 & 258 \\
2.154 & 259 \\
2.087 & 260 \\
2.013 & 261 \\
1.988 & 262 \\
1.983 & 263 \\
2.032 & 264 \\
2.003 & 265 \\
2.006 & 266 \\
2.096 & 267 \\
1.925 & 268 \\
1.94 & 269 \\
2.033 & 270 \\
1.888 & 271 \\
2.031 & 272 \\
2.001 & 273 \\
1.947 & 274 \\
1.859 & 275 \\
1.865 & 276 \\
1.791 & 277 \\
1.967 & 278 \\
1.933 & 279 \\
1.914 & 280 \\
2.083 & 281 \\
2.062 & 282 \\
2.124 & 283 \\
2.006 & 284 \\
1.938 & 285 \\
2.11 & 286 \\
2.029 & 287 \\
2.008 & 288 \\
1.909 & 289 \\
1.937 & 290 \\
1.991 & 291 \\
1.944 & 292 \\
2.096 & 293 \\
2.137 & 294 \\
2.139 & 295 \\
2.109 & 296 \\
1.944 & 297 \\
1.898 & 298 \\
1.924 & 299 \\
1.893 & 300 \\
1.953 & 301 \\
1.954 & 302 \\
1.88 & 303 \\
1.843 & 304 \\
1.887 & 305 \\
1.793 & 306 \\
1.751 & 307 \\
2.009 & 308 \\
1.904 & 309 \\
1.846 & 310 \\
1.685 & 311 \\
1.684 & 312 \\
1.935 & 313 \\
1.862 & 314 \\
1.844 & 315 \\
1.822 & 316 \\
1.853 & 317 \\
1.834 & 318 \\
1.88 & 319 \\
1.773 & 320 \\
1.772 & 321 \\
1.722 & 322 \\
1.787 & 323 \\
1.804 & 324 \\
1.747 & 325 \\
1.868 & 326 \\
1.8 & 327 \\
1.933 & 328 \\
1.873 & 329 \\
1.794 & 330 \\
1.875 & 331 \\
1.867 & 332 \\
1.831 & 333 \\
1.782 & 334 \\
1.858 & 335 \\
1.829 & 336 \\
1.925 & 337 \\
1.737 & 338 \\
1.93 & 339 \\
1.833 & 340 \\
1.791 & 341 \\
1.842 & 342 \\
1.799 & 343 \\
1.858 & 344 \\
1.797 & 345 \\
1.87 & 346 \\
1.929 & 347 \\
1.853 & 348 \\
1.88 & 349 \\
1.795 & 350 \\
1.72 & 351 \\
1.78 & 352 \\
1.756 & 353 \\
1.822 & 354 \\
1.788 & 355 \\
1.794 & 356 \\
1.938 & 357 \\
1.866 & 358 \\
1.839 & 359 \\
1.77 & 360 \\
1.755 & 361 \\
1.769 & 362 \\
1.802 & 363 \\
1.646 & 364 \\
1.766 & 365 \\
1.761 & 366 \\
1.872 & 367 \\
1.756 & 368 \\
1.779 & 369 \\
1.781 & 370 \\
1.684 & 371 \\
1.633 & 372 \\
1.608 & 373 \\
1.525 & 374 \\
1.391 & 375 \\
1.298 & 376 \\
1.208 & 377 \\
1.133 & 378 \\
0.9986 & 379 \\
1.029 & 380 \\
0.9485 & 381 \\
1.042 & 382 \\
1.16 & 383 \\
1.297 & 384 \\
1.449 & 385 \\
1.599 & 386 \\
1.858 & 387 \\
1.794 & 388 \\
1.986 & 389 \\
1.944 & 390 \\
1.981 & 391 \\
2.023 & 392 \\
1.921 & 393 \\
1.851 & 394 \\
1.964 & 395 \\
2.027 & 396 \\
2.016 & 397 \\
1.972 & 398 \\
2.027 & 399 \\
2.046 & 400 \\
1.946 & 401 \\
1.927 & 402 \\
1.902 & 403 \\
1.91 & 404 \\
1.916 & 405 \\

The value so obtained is -0.012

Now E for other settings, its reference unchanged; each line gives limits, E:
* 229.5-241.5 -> -0.028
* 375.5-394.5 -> -0.137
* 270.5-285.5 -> -0.024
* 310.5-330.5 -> -0.047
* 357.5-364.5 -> -0.014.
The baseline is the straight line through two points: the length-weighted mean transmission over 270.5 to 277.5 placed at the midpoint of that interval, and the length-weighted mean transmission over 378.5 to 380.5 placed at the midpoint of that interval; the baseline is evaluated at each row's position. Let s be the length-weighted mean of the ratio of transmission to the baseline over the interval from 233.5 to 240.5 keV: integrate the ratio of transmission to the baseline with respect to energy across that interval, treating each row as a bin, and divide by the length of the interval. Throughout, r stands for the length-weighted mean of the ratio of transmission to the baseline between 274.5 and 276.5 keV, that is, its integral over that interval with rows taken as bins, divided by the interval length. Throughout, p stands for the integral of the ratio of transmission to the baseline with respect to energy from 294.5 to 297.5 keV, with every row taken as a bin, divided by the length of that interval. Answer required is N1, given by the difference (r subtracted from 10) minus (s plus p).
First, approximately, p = 1.20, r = 0.98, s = 0.9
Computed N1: 6.90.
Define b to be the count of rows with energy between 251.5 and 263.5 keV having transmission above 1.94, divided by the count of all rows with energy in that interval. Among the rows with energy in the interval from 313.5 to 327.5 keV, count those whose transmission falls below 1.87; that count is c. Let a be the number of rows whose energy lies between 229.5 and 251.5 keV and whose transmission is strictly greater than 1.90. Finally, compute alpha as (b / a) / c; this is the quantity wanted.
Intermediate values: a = 22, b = 0.9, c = 13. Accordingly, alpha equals 0.0032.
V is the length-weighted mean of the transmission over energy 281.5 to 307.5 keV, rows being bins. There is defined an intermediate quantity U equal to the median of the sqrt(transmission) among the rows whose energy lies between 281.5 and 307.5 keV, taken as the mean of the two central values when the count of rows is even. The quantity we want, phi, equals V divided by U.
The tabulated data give 1.41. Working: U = 1.40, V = 1.97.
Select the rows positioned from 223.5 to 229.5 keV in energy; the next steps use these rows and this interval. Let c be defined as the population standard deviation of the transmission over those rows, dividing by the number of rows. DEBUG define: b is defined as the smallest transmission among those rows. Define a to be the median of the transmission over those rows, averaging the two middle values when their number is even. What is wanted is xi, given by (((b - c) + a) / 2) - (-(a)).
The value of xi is 4.1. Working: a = 2.13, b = 1.947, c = 0.069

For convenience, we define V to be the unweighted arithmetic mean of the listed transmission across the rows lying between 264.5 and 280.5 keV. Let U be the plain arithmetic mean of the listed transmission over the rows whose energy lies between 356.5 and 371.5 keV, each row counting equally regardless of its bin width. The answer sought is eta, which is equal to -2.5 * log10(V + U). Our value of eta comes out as -1.43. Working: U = 1.79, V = 1.95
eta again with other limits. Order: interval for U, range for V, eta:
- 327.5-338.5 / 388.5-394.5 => -1.45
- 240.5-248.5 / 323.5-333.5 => -1.48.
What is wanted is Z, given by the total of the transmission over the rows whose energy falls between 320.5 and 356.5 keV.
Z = 66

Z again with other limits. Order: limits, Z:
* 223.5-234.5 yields 23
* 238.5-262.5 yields 49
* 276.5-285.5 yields 18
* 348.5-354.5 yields 11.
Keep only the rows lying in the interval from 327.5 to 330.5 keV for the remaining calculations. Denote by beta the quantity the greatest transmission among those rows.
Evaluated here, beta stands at 1.933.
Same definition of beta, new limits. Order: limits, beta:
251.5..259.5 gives 2.159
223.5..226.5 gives 2.141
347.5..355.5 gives 1.88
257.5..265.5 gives 2.159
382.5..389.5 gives 1.986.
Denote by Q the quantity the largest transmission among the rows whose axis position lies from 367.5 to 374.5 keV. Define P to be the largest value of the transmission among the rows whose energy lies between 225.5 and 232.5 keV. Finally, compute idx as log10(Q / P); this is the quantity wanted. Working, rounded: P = 2.139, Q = 1.781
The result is -0.08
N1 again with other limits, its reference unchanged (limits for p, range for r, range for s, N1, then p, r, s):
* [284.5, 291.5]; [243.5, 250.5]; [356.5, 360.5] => 6.37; 1.11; 0.96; 1.6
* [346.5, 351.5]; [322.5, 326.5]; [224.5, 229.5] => 6.44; 1.44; 1.22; 0.9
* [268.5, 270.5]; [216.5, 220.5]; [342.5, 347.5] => 6.72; 1.02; 0.85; 1.4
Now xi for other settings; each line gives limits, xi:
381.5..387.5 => 2.4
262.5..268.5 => 3.9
